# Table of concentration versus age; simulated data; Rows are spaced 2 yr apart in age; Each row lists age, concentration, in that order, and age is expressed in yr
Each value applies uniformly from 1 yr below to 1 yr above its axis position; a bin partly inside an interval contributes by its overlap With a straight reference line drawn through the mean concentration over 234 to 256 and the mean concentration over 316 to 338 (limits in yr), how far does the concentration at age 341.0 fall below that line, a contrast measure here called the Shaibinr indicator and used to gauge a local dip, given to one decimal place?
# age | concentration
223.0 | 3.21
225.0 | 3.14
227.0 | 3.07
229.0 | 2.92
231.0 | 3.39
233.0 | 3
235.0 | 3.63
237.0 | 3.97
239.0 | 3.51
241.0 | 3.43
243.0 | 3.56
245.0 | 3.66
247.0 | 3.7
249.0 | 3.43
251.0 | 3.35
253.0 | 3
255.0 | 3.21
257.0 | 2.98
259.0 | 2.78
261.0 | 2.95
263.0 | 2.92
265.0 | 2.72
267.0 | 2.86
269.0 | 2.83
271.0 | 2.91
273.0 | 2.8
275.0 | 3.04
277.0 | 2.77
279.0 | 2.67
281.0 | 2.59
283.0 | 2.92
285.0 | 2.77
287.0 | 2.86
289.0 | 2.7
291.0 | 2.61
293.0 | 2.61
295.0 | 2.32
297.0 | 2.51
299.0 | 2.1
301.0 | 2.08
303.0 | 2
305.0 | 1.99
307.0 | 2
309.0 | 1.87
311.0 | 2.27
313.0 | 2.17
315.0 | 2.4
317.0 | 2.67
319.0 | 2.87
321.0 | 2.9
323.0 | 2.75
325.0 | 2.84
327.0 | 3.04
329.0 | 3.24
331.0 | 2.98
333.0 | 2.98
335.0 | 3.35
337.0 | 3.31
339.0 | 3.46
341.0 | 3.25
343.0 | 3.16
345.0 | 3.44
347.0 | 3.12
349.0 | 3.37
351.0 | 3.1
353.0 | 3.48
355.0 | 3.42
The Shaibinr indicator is -0.3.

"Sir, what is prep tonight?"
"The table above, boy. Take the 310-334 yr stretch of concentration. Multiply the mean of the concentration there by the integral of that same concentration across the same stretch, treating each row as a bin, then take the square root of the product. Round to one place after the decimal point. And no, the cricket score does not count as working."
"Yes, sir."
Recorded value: 13.5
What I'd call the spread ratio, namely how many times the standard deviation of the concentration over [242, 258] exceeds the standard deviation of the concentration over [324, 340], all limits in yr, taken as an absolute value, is 1.28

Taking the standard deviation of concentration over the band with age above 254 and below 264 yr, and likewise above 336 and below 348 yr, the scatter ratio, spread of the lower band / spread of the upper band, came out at 1.1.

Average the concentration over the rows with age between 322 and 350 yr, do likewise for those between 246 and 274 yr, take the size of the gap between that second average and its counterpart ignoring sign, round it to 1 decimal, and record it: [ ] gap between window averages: 0.1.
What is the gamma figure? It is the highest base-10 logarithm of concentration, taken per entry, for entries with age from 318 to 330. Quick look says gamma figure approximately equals 0.511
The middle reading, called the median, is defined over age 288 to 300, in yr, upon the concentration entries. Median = 2.56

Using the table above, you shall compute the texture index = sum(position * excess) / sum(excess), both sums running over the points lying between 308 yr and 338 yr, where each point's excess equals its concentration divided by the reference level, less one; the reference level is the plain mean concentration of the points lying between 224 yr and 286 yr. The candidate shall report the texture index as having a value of 313.1 yr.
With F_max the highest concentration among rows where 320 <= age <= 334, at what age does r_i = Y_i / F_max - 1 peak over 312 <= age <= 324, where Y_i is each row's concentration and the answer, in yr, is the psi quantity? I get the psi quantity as 321.0 yr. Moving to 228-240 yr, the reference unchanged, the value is 237.0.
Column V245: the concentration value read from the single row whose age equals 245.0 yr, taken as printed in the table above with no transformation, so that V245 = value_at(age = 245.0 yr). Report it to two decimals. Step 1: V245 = 3.66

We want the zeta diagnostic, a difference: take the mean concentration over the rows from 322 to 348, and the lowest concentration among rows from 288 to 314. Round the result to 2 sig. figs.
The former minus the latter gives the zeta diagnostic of 1.3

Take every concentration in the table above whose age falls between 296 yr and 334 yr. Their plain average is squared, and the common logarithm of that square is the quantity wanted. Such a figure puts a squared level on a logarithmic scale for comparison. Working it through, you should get 0.80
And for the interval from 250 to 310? 0.85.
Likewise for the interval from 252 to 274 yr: 0.93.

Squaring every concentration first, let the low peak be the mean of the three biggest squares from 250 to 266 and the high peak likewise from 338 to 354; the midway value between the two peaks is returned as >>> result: 11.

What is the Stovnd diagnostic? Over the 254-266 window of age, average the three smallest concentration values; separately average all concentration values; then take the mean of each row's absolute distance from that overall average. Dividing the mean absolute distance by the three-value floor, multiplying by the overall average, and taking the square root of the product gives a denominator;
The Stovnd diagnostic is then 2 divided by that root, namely 5.7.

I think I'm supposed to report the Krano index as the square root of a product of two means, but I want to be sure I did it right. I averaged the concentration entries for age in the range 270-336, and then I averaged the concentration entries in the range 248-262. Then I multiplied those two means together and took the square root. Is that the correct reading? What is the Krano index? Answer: 2.85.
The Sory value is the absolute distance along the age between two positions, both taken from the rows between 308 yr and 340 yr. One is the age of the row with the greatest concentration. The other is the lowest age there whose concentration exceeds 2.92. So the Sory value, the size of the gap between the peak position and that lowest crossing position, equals 12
